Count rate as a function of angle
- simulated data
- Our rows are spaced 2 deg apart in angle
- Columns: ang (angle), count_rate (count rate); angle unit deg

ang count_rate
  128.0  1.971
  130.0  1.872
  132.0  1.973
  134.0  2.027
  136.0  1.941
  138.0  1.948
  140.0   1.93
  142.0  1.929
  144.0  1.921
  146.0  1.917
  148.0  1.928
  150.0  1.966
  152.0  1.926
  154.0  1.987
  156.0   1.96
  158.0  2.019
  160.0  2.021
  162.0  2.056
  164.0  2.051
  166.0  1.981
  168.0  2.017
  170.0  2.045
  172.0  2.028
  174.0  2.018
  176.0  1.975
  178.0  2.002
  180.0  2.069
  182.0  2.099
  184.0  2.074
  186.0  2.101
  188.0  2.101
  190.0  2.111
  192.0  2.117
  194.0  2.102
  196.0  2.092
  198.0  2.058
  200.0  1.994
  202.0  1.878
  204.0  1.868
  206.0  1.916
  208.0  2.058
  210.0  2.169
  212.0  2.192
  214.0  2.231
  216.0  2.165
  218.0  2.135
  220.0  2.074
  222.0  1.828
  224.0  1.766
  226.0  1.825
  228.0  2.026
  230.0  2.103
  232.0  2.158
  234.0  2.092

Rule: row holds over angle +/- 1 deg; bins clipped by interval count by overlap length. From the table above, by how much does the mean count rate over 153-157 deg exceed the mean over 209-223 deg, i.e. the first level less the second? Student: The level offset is -0.14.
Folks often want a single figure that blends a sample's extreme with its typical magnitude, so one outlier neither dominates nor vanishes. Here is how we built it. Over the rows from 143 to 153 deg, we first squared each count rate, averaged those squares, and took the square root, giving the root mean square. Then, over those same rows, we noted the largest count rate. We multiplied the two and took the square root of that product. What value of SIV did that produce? 1.95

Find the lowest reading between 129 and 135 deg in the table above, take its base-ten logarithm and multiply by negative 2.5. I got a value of -0.68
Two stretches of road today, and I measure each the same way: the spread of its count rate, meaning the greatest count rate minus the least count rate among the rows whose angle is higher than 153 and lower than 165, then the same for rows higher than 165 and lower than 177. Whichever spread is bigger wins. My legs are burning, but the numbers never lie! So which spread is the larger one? 0.10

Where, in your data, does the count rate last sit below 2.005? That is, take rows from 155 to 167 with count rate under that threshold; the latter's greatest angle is 166.0 deg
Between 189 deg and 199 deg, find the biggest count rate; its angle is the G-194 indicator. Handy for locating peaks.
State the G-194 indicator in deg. 192.0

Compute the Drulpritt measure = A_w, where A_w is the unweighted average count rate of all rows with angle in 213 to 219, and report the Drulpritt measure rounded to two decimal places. 2.18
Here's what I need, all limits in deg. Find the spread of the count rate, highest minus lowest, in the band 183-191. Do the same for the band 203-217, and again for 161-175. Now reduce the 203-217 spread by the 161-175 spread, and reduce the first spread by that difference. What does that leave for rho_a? -0.25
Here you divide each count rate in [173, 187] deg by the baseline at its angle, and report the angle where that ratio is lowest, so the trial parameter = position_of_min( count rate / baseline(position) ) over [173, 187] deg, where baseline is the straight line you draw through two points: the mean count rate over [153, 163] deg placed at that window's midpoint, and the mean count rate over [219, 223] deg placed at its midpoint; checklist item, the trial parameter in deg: 176.0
